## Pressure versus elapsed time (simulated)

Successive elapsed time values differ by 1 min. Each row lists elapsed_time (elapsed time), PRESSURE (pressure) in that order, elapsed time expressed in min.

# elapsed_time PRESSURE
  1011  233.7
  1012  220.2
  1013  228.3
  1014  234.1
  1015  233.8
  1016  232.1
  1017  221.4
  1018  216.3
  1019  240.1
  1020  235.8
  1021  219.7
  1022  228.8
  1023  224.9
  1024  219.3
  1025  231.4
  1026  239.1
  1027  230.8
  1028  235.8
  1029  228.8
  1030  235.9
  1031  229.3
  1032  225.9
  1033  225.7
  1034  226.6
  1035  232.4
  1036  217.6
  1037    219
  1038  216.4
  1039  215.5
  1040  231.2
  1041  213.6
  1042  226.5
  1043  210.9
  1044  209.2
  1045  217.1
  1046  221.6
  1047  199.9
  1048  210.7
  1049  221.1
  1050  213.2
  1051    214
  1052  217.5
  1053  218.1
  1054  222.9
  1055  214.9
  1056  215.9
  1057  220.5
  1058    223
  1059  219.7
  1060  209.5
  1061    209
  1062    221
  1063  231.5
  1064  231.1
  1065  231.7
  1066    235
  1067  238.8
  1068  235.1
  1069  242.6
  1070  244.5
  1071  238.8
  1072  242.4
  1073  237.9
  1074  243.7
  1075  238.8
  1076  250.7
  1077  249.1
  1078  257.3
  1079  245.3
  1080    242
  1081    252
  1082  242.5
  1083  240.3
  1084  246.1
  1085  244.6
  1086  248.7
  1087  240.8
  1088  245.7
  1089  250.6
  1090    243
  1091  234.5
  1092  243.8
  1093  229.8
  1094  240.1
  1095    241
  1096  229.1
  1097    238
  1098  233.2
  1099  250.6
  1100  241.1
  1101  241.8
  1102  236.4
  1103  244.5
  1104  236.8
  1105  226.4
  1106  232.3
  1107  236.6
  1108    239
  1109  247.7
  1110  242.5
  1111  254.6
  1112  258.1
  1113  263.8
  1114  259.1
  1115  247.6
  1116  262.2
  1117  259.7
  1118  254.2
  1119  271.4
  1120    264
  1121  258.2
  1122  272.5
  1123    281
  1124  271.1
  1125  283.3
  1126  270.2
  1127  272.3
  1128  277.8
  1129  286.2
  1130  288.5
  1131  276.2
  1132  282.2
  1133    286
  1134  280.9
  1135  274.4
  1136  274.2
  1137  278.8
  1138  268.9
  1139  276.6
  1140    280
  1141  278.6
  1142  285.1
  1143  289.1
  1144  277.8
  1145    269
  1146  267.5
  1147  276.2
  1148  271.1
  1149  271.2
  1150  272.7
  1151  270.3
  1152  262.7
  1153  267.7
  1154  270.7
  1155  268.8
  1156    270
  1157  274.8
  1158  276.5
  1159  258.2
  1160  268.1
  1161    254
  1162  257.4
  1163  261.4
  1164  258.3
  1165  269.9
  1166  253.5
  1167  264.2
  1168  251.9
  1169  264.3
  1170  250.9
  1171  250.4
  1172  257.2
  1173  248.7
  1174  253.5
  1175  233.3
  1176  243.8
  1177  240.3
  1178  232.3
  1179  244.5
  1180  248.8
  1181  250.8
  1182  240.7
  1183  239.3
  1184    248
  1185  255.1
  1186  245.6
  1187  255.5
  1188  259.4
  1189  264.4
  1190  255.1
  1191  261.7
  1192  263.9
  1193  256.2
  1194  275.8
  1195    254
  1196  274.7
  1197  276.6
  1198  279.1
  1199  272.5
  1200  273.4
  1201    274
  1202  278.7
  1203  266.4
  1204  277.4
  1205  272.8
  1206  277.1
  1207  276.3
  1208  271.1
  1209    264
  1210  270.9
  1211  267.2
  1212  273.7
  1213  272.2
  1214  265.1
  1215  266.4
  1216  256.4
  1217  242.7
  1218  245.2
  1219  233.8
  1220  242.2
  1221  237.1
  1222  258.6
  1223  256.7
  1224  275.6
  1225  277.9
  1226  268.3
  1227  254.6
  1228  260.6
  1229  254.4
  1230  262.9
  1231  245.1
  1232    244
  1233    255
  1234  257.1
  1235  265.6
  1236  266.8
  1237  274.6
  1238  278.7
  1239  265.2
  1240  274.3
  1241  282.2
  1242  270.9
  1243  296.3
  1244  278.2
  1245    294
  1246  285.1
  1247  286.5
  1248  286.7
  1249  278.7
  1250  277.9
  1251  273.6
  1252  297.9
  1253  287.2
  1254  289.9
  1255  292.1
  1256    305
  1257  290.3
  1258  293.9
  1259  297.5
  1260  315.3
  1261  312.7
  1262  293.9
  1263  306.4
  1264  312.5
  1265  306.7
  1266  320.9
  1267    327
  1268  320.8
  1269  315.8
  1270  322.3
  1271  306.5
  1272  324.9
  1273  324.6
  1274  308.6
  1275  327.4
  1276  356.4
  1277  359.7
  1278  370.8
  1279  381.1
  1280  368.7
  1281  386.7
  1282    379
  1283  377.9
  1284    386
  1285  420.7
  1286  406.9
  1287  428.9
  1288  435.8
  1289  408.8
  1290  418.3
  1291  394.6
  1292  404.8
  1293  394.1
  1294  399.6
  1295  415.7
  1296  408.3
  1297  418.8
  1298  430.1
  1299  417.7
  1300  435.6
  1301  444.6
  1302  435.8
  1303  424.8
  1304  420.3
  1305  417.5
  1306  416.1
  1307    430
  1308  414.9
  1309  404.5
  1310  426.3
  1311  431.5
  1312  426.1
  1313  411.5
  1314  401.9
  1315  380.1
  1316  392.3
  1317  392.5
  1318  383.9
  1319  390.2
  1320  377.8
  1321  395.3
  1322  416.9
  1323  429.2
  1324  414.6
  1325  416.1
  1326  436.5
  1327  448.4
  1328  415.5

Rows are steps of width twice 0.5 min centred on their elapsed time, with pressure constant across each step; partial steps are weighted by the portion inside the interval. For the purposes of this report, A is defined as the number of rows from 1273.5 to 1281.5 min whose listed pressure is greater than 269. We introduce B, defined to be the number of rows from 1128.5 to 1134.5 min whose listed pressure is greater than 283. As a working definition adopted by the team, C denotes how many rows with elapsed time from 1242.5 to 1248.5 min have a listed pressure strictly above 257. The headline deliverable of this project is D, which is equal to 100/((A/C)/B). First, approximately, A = 8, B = 3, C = 6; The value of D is 225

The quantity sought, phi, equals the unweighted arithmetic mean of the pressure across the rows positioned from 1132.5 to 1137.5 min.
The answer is 279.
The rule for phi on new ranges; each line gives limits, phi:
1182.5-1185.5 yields 247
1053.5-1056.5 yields 218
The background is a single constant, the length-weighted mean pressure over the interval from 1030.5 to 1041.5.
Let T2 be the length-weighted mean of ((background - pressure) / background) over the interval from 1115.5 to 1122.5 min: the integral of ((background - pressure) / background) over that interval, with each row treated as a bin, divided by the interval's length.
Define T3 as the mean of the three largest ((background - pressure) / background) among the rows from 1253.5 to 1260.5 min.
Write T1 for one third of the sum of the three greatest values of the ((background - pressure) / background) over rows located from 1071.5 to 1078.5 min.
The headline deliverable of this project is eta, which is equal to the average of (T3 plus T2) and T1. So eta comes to -0.28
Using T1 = -0.07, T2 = -0.18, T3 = -0.30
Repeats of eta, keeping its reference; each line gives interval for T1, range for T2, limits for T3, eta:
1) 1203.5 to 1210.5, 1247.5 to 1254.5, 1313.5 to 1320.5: -0.59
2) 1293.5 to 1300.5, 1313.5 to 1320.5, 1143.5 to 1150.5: -0.89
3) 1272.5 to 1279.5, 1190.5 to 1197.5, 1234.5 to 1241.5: -0.41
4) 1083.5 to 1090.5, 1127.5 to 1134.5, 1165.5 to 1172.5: -0.24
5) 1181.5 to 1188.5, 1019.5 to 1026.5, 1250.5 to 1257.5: -0.19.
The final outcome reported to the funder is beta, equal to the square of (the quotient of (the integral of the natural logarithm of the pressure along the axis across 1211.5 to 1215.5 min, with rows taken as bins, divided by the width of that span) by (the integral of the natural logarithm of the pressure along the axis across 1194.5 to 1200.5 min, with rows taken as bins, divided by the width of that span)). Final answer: 1.00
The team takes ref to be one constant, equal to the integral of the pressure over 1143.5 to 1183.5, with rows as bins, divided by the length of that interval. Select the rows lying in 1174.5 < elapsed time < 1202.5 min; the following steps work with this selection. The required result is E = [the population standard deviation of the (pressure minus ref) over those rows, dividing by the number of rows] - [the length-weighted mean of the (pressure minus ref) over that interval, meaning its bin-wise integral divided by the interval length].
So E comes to 16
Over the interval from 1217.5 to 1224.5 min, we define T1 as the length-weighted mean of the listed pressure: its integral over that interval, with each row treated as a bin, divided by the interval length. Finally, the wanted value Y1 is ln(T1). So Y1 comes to 5.5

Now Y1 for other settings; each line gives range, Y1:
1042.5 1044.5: 5.3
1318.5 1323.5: 6.0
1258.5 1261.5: 5.7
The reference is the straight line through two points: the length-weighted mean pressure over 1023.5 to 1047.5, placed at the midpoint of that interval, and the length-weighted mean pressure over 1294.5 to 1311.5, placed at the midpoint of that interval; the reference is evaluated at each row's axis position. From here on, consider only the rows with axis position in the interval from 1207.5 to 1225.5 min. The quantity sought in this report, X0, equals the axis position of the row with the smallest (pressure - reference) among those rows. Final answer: 1219 min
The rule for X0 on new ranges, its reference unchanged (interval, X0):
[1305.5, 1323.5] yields 1320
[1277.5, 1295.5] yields 1280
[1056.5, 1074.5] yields 1061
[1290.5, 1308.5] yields 1293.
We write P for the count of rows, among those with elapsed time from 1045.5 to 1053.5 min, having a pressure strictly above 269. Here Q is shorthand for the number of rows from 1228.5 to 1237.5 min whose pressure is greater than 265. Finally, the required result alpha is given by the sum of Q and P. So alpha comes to 3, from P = 0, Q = 3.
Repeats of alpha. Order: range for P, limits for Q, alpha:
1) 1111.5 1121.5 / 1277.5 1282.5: 6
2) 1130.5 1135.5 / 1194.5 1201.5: 11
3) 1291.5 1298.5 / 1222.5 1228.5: 10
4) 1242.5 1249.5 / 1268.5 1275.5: 14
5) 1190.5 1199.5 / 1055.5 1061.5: 5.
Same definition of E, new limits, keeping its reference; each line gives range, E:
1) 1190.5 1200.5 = -1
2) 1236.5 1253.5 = -14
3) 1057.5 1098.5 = 31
